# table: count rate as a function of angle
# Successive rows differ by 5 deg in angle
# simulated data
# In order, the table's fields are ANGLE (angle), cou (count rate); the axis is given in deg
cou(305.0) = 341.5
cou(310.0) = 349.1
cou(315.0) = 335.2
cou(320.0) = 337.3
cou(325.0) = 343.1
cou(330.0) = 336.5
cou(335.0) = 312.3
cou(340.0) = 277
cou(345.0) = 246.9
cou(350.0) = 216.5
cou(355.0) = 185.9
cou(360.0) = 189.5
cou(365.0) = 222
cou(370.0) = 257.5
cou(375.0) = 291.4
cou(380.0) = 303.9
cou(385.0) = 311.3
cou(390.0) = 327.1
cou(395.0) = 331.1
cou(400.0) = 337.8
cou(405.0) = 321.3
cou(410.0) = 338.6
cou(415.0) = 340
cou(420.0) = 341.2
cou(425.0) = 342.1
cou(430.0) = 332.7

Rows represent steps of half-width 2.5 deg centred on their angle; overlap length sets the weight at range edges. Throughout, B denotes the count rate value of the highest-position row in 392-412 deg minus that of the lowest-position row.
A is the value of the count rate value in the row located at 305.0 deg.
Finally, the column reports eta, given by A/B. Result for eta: 46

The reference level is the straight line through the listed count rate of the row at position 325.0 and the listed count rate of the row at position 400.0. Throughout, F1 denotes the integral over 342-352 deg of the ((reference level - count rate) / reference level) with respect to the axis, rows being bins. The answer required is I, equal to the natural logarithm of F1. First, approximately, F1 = 3.1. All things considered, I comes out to 1.1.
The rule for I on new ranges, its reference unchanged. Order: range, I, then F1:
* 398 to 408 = -1.4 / 0.2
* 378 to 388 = -0.1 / 0.9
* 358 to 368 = 1.3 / 3.9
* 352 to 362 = 1.5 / 4.5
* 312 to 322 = -1.6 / 0.2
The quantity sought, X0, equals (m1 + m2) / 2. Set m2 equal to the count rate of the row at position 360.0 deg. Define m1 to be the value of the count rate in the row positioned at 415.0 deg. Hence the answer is 265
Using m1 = 340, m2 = 189.5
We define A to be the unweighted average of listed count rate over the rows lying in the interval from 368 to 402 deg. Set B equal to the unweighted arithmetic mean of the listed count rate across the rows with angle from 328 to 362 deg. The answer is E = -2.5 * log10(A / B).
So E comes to -0.22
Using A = 309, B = 252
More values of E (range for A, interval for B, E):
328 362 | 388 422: 0.31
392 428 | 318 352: -0.14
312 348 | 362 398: -0.07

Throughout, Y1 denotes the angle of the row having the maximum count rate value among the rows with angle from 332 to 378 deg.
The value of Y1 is 335.0 deg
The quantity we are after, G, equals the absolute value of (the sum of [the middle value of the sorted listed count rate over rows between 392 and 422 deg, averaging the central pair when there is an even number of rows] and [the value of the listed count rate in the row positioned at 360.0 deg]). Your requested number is 528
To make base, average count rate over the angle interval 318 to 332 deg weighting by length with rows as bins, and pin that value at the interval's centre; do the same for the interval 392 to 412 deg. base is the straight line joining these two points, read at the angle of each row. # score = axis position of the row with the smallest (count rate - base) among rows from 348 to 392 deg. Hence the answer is 355.0 deg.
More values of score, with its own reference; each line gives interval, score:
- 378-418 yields 380.0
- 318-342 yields 340.0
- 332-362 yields 355.0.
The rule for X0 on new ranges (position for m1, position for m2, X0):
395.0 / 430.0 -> 332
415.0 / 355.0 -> 263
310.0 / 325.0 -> 346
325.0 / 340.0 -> 310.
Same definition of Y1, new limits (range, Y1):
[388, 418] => 415.0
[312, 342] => 325.0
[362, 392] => 390.0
